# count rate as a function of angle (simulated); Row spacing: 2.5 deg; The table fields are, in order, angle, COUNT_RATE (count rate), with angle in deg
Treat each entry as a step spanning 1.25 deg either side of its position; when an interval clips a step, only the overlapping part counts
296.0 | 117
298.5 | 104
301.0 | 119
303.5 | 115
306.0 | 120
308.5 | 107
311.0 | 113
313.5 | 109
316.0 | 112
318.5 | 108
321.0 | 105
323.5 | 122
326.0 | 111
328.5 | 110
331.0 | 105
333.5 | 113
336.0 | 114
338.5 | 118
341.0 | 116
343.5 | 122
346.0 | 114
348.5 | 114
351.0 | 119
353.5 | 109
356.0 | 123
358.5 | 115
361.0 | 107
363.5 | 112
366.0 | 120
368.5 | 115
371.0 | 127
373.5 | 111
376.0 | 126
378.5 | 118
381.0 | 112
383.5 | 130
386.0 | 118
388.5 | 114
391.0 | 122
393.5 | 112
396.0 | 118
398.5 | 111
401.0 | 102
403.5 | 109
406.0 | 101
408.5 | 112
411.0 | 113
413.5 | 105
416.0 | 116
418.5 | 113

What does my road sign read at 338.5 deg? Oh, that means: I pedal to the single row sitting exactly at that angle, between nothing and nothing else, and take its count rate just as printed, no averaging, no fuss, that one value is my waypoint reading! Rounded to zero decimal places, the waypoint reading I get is 118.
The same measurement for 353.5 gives 109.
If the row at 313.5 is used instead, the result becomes 109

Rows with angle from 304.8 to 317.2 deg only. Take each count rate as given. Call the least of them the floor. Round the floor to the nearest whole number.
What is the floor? 107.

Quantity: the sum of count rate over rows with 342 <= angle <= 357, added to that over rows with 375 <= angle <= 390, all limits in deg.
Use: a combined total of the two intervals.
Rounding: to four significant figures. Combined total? 1419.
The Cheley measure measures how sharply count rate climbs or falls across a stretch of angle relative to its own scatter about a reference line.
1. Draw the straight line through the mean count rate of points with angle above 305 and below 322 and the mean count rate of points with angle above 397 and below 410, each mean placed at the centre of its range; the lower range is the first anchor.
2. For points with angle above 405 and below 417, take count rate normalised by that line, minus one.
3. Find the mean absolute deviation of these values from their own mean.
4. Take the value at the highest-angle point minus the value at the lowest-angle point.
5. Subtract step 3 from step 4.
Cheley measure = 0.10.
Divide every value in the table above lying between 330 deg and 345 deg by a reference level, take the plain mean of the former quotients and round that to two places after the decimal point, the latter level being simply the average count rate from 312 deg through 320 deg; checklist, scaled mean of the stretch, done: 1.05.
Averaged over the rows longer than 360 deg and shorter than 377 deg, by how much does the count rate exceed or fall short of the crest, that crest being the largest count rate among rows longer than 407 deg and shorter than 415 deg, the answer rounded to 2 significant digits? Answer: 3.9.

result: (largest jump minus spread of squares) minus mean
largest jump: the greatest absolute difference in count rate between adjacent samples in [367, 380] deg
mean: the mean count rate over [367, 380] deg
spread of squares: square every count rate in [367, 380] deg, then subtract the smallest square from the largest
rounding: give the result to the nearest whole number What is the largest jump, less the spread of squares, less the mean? -3911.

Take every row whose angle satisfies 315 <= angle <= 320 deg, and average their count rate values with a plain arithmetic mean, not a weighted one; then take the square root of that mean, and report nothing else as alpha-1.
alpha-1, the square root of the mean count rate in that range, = 10.5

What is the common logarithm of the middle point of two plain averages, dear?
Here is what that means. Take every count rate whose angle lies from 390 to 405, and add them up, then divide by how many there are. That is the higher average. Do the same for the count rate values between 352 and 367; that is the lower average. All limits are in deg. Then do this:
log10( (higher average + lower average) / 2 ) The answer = 2.05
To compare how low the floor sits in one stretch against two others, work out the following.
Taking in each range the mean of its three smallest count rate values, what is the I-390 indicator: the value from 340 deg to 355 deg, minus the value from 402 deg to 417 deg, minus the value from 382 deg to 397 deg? -107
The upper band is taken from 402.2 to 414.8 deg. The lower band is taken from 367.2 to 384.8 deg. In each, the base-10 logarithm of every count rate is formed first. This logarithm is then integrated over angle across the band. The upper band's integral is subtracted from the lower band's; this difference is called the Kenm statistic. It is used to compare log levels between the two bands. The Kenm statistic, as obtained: 11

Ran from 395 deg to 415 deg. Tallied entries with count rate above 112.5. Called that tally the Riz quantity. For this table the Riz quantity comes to 2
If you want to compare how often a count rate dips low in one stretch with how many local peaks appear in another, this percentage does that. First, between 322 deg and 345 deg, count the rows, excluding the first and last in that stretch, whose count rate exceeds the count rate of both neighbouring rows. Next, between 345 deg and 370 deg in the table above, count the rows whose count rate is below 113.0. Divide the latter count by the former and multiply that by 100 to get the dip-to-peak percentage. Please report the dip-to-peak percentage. 300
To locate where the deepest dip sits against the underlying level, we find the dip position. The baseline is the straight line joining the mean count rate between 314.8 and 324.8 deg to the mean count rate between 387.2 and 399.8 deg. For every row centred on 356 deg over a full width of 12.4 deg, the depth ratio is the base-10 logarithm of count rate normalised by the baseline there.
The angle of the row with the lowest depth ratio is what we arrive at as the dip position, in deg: 361.0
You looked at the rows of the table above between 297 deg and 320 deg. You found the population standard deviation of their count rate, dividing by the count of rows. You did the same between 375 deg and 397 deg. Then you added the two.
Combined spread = 11.0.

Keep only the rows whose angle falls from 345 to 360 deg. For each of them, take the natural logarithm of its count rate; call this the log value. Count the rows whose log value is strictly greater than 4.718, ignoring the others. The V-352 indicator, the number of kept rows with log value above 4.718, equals 5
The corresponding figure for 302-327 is 5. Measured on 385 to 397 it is 5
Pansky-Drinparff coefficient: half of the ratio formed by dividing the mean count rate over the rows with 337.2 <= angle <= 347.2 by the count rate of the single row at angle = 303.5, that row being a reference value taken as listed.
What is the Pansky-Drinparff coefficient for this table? 0.51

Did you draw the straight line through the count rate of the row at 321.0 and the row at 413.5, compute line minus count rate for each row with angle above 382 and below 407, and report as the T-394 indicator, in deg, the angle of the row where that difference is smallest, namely 383.5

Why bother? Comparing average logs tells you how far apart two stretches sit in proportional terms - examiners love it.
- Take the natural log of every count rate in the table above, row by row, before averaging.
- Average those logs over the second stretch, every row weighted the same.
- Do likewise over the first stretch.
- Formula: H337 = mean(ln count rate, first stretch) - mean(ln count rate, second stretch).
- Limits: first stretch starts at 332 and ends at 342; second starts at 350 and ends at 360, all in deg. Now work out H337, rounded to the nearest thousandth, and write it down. -0.010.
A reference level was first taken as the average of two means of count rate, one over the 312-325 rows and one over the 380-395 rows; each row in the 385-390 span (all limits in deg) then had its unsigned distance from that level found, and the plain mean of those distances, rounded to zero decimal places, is 2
